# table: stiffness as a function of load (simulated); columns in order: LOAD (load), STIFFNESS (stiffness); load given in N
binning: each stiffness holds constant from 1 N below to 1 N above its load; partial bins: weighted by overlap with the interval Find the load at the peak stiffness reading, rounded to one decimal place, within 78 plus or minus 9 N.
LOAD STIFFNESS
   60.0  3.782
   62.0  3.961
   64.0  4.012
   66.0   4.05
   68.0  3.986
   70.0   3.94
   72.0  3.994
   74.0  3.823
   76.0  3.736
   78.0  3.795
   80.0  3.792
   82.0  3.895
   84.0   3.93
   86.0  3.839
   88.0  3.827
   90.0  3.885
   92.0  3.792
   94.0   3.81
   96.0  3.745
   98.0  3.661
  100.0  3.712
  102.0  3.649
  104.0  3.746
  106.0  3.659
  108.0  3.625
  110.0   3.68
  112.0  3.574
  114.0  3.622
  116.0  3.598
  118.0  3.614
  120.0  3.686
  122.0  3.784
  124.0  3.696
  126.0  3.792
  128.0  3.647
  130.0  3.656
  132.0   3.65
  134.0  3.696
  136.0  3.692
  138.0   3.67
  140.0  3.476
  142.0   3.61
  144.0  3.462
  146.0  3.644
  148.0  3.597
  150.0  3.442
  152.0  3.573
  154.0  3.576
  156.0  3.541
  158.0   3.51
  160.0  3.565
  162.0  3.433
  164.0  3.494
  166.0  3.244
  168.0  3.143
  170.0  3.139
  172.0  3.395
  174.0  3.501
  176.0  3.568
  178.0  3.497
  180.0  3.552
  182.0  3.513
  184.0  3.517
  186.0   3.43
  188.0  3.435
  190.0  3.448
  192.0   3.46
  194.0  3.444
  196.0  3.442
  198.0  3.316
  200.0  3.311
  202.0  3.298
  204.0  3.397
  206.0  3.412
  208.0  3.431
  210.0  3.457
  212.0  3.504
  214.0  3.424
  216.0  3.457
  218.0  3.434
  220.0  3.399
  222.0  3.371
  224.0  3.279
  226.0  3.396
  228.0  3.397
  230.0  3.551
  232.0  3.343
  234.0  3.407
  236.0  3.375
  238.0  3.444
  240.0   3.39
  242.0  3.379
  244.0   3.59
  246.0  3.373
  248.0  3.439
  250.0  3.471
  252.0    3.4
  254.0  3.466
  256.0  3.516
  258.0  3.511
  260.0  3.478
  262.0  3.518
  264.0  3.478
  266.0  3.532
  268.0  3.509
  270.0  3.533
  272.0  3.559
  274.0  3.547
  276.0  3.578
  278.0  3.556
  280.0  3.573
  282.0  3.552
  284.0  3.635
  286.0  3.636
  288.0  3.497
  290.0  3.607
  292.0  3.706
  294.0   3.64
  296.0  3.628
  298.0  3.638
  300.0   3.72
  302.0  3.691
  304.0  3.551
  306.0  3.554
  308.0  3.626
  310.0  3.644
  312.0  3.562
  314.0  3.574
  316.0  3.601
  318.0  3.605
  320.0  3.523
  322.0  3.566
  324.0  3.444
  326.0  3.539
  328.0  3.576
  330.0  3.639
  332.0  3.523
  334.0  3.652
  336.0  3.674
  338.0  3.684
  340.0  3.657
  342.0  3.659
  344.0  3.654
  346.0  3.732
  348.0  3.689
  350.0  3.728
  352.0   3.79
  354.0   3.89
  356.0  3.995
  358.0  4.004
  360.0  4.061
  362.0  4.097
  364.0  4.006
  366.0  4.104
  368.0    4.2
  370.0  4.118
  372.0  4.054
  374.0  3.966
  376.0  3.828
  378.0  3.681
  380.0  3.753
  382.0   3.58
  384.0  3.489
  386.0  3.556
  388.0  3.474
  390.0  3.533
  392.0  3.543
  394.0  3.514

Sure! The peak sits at 72.0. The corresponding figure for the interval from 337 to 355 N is 354.0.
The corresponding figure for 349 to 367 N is 366.0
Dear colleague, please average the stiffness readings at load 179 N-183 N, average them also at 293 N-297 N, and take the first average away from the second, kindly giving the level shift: 0.1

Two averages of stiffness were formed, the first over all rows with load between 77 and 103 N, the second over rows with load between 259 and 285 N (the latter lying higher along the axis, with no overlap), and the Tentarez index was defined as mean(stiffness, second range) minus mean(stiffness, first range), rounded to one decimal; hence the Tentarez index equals -0.3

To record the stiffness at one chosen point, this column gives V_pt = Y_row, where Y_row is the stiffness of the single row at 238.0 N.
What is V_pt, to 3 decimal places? 3.444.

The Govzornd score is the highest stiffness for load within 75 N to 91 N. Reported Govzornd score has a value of 3.93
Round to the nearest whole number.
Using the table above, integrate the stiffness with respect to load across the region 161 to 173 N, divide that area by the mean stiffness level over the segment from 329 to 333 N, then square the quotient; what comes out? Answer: 123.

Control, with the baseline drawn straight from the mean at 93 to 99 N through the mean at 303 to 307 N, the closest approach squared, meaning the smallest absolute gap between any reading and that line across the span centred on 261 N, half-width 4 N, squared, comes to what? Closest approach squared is 0.0053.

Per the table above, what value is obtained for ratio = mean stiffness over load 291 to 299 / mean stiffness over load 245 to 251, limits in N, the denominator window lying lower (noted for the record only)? 1.07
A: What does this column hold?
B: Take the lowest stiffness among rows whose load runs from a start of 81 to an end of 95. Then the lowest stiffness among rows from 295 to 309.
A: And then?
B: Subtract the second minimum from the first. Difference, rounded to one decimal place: 0.2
